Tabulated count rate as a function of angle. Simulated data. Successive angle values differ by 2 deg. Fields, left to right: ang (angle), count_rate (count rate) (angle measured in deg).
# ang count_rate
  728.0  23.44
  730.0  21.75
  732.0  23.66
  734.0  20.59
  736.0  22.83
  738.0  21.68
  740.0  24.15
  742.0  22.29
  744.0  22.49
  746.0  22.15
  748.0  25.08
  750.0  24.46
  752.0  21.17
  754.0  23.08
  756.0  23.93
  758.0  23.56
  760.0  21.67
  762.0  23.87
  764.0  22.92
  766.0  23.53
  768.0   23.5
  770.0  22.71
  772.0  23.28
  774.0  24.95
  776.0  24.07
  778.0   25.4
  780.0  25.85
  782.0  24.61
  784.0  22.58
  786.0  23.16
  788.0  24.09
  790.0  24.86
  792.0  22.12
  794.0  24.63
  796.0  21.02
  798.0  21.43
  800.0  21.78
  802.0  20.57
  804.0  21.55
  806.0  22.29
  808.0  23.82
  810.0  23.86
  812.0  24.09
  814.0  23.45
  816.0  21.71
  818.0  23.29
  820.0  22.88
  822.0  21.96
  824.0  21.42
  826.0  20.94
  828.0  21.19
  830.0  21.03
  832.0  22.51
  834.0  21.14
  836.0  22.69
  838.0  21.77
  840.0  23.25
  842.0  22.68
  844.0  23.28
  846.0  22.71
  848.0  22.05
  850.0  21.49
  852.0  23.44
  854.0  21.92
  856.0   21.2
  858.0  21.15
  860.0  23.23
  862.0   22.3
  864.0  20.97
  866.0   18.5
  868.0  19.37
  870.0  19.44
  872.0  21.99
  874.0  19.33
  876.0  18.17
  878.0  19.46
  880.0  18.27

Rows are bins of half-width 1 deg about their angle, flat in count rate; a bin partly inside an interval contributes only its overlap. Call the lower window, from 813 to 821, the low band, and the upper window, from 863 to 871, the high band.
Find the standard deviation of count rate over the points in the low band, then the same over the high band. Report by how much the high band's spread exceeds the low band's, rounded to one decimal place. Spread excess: 0.2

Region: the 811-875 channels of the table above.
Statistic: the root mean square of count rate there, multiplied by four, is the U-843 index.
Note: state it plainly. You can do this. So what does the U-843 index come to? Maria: 87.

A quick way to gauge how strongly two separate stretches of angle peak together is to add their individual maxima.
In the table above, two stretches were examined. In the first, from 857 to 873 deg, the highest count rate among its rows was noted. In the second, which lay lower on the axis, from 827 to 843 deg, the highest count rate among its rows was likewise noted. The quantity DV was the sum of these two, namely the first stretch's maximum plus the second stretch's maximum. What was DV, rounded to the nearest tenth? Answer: 46.5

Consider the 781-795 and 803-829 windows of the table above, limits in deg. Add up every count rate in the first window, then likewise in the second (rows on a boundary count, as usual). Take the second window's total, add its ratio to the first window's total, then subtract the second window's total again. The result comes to 1.8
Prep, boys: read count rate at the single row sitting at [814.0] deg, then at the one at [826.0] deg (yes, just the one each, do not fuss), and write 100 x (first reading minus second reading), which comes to 251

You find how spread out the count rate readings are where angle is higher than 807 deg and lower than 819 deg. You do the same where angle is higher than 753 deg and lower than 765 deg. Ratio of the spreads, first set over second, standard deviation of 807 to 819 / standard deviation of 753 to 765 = 1.03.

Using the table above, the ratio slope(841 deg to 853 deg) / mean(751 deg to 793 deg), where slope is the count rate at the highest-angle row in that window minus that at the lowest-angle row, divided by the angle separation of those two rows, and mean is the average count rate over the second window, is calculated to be 0.003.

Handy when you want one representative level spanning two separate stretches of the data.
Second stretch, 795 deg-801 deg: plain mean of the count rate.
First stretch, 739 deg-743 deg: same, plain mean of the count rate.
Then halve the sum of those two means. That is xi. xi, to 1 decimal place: 22.3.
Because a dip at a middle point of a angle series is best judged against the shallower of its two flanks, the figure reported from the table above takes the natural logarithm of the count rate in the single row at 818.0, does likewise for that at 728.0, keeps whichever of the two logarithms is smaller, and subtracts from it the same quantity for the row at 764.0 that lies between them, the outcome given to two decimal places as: 0.02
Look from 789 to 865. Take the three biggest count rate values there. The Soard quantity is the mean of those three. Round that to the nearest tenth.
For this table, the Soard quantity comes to 24.5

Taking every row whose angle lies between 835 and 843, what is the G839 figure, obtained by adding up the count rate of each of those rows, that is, 90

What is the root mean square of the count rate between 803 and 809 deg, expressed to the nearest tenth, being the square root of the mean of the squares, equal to 22.6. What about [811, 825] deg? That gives 22.7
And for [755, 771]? 23.2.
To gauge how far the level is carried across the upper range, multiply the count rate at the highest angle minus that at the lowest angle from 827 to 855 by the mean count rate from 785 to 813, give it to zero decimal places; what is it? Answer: 17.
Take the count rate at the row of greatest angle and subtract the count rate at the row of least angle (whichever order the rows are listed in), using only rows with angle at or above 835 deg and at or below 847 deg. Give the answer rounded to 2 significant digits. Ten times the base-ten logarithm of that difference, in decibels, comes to -17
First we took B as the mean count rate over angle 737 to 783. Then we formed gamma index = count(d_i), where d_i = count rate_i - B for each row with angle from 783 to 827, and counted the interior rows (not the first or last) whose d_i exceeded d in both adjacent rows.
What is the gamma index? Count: 5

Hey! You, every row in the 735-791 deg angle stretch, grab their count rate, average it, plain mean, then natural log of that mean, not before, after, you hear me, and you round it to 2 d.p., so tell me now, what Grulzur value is 3.16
